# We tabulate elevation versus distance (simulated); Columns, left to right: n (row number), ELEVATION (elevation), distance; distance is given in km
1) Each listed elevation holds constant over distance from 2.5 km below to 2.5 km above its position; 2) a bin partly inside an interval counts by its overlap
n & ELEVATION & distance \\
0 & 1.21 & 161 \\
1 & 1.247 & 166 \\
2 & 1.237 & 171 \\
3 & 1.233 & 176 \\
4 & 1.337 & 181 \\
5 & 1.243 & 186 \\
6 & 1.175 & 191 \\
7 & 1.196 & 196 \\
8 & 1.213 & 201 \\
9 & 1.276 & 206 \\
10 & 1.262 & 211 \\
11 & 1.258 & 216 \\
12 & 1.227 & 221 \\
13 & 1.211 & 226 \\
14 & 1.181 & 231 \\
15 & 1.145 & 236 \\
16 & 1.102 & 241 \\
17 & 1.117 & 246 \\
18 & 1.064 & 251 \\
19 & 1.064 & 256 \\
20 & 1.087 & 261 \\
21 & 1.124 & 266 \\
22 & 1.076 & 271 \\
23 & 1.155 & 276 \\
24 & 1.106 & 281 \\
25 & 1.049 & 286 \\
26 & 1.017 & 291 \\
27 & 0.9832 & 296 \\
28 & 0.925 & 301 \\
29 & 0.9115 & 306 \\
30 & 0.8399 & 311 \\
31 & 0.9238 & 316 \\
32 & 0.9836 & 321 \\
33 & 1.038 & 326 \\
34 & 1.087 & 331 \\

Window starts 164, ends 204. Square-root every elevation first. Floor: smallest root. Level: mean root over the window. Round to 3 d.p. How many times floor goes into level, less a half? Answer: 0.525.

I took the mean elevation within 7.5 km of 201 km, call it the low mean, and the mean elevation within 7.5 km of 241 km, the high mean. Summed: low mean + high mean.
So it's 2.35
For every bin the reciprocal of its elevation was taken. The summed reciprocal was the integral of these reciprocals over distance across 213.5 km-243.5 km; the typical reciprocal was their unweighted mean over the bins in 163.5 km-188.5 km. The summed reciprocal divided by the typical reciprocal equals 32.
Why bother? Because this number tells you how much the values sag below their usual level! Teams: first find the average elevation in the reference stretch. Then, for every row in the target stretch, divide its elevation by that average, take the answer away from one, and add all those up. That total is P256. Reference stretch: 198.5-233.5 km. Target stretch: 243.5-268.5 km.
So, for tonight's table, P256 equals 0.6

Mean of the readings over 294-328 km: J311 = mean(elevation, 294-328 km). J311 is 0.94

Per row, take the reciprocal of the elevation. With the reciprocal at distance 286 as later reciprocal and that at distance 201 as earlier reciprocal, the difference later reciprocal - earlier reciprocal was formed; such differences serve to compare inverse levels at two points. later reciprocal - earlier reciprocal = 0.13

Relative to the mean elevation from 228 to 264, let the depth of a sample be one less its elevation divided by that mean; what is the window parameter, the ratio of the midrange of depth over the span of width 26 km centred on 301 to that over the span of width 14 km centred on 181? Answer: -1.0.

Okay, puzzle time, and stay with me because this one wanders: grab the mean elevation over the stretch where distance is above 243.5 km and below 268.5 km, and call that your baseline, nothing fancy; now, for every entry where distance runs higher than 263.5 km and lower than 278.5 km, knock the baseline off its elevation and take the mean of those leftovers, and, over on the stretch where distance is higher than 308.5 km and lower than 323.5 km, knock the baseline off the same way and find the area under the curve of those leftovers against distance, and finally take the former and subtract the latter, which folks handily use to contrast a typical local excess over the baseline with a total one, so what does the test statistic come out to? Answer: 2.7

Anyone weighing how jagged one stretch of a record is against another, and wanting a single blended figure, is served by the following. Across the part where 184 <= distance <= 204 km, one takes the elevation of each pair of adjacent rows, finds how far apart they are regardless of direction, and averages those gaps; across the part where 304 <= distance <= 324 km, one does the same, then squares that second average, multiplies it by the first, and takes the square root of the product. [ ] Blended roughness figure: 0.013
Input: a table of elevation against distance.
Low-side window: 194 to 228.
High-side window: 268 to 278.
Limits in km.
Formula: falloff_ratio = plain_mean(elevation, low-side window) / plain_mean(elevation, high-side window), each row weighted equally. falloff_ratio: 1.11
